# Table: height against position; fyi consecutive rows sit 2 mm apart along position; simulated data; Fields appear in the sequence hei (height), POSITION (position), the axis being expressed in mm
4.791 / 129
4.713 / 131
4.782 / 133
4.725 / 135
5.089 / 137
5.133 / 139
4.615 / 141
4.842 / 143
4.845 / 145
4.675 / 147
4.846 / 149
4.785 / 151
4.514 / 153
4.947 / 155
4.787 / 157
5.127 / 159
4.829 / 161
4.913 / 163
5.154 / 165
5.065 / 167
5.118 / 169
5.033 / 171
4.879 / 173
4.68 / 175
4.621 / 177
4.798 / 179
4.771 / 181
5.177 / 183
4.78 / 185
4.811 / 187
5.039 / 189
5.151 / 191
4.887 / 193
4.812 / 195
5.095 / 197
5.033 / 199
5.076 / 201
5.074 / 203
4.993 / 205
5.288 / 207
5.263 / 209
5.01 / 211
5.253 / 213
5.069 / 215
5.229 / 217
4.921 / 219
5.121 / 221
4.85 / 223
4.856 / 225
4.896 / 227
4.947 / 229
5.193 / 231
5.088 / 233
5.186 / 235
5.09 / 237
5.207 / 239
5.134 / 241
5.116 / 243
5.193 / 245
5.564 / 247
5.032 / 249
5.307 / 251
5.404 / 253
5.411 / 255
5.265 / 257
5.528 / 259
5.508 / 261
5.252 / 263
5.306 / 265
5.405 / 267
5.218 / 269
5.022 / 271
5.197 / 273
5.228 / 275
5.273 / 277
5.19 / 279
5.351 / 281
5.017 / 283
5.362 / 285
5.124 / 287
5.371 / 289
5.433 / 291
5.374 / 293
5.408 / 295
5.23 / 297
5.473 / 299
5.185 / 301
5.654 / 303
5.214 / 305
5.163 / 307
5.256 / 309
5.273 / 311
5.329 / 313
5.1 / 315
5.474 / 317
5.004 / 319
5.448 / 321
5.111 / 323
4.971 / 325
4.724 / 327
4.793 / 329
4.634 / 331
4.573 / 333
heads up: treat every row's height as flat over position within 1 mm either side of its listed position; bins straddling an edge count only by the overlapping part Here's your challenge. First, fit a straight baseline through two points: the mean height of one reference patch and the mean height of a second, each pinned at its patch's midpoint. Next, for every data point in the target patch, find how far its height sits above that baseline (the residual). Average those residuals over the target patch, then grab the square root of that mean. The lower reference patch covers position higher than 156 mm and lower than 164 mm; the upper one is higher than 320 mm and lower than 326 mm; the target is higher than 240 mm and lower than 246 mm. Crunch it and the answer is 0.32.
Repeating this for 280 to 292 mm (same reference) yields 0.40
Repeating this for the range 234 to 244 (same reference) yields 0.32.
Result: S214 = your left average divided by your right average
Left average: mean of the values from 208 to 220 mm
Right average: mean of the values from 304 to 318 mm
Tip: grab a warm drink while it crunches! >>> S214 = 0.97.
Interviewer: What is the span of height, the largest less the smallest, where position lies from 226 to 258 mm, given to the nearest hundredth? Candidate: 0.67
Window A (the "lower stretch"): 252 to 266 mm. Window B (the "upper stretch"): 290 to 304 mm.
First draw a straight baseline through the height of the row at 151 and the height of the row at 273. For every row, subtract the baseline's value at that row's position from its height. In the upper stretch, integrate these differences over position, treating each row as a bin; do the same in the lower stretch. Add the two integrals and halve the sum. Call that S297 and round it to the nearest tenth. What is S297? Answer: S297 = 2.4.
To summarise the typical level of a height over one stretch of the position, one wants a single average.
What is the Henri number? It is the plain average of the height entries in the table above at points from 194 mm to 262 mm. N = 5.15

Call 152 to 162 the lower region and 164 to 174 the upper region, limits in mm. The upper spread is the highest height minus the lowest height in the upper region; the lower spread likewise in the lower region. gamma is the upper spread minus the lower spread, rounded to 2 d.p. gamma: -0.34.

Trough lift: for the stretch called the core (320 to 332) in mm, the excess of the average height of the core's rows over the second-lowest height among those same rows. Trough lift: 0.22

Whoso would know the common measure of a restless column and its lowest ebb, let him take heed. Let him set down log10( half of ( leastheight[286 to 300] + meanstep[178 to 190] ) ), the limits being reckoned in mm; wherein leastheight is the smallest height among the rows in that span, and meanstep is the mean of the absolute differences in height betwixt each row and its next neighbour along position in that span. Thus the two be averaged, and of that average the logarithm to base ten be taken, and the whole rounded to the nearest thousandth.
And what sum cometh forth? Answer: 0.427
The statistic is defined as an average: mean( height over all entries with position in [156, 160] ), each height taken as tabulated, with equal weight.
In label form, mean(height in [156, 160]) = 4.96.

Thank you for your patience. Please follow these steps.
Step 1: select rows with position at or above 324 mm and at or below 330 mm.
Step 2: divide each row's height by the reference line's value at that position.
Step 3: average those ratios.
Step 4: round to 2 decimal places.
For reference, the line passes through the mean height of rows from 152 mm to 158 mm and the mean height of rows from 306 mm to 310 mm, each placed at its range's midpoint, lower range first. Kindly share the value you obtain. 0.92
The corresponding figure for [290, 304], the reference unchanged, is 1.04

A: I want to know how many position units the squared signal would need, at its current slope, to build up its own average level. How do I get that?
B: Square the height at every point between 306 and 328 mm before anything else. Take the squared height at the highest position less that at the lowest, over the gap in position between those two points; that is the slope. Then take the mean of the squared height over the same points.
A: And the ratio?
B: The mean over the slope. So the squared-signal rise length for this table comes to -123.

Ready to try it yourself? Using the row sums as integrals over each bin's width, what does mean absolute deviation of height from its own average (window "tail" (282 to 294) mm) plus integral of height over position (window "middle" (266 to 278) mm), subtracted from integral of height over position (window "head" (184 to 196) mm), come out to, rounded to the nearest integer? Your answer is -4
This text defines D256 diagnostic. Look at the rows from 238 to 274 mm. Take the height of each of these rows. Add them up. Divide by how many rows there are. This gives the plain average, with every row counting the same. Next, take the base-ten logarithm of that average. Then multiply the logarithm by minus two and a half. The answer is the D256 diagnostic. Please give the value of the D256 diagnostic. -1.81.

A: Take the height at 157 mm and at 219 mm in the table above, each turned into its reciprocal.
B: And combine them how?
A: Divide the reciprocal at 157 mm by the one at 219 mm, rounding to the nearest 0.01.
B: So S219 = 1.03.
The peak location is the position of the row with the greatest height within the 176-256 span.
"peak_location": 247 mm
